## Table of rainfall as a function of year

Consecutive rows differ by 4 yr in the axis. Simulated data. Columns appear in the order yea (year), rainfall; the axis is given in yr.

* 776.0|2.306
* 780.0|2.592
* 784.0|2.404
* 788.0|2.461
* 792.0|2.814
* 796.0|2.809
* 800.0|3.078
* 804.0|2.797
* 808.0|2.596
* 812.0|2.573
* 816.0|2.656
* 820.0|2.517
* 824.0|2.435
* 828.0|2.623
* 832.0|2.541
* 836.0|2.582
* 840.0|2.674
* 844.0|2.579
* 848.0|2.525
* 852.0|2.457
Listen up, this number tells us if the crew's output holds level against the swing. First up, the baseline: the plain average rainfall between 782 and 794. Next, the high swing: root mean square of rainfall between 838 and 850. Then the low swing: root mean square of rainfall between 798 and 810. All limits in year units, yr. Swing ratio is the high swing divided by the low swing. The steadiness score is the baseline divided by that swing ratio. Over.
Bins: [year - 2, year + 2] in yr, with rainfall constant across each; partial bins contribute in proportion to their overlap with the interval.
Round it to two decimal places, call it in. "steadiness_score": 2.79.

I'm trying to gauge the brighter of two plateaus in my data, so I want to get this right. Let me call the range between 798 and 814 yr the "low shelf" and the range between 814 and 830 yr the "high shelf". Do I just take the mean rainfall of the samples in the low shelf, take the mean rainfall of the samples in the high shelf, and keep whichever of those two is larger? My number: 2.76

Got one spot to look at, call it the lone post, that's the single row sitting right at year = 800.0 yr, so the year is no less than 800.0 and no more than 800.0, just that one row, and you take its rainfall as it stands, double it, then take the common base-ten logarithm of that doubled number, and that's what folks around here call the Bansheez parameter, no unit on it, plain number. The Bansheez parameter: 0.79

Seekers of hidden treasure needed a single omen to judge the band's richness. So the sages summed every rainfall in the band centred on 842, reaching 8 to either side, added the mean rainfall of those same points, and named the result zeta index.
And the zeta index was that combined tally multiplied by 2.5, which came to 32.4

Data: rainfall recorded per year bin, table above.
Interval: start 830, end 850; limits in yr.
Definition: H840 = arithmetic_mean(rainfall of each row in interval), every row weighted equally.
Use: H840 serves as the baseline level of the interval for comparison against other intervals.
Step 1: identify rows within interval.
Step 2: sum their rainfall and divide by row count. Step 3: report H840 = 2.58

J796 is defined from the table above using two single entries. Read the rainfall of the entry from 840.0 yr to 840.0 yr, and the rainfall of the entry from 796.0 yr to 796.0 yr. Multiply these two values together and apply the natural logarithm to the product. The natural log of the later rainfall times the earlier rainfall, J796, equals 2.02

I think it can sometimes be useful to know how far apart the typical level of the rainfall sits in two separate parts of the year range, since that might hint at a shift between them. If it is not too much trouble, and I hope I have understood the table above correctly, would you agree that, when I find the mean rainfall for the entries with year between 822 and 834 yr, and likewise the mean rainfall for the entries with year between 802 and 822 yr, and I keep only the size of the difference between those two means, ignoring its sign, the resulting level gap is 0.09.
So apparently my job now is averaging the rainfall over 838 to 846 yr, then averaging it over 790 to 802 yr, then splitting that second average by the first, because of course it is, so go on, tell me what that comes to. 1.10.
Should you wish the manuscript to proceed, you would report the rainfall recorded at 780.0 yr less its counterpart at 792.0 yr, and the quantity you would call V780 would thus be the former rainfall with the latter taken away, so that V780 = -0.22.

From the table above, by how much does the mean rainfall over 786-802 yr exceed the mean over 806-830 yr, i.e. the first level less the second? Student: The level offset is 0.22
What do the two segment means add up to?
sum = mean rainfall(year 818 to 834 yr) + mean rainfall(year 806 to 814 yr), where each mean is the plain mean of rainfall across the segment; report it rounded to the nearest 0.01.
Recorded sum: 5.11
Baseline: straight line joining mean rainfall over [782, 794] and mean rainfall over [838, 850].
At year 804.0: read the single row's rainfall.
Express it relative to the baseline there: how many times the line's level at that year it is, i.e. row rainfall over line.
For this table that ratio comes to 1.09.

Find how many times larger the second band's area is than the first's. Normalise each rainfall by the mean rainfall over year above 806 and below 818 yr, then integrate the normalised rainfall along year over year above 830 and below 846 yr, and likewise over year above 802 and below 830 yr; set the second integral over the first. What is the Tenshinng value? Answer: 1.8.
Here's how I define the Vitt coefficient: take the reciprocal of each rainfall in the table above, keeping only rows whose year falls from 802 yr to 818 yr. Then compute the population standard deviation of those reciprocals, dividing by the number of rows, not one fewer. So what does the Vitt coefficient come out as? 0.012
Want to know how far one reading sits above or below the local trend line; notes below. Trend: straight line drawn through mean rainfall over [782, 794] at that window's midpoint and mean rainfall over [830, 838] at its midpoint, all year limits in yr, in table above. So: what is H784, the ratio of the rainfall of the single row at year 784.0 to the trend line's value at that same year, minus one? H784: -0.06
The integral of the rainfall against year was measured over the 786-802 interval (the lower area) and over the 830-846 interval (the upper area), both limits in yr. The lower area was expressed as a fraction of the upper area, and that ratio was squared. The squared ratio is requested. 1.16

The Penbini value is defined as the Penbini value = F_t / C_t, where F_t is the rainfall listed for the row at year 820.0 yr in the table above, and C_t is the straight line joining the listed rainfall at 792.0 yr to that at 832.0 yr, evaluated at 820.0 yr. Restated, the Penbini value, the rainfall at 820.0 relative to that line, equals 0.96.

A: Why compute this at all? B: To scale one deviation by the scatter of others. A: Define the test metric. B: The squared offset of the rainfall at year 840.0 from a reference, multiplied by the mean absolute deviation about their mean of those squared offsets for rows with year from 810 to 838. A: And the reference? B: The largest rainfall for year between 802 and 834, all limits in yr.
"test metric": 0.0004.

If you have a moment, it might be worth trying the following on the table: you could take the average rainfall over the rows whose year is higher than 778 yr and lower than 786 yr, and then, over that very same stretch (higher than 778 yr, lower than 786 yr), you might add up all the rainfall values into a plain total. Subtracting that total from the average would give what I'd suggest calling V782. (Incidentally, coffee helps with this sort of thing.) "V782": -2.50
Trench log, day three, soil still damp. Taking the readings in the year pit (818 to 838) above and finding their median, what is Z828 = 2.54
